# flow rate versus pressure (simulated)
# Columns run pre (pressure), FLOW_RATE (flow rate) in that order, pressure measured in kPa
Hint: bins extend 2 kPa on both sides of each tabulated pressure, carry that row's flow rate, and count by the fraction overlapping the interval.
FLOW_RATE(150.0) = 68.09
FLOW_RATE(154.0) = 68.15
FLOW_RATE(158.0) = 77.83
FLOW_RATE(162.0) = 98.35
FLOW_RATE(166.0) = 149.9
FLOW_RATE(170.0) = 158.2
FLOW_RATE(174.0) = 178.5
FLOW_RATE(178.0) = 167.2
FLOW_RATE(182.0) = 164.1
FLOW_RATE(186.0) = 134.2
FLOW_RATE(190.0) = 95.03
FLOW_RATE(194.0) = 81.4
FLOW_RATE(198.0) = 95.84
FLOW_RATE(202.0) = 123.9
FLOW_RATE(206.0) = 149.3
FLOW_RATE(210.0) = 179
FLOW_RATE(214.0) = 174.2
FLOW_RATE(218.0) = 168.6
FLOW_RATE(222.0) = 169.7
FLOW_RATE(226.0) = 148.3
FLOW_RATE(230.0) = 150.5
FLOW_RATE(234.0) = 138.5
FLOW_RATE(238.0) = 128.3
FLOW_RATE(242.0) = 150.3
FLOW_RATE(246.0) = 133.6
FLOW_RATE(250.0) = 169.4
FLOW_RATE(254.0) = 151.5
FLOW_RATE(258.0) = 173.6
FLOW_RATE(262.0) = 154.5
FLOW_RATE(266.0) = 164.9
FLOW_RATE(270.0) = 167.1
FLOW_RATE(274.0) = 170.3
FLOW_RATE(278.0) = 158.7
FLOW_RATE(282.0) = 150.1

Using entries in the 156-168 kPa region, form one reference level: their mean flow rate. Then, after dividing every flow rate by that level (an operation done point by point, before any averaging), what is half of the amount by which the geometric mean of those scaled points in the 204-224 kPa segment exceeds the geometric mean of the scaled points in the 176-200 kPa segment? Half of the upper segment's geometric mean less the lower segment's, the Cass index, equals 0.23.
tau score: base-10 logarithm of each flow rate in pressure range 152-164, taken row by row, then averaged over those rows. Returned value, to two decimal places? 1.91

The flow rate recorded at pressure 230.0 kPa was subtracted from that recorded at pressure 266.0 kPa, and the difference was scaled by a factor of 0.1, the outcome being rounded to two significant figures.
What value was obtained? 1.4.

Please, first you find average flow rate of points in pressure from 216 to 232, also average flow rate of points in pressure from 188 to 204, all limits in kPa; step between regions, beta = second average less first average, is -60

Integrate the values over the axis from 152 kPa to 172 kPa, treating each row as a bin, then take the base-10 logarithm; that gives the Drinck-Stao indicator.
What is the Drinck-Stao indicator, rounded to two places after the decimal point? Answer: 3.34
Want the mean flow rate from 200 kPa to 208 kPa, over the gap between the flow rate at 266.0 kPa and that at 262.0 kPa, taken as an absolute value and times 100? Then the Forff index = 1313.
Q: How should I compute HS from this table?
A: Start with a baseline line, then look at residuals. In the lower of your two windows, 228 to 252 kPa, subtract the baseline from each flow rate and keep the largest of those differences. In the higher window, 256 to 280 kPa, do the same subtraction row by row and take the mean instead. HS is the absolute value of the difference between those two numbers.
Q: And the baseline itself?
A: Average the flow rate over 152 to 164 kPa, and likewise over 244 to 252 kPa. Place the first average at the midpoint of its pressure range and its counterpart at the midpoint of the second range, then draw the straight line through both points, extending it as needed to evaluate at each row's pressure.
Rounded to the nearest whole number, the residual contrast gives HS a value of 19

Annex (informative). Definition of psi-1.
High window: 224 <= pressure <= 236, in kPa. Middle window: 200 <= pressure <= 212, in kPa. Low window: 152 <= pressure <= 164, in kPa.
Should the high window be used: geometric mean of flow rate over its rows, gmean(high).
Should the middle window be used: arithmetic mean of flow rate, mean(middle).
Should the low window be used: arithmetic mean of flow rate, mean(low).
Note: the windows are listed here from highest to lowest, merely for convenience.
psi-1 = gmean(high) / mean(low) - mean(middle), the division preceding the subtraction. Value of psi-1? -149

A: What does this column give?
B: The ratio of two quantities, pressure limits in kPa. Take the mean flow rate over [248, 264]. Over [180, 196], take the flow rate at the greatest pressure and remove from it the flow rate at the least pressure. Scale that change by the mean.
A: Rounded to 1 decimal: -0.5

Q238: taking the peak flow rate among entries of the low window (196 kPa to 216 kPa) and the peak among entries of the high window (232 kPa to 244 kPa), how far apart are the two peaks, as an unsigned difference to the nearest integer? 29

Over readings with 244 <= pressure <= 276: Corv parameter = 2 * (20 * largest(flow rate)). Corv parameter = 6944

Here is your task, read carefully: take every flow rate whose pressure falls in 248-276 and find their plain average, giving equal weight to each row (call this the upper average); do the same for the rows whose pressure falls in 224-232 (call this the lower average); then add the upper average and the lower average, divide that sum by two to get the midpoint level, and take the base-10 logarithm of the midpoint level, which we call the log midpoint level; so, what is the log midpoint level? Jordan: 2.20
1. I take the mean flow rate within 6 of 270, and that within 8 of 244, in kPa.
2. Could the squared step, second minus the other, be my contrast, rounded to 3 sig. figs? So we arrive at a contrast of 485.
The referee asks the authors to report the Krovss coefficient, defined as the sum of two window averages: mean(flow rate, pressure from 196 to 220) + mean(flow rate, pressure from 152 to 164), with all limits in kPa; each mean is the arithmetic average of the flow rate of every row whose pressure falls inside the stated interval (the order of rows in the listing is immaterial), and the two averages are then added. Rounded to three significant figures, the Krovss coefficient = 230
